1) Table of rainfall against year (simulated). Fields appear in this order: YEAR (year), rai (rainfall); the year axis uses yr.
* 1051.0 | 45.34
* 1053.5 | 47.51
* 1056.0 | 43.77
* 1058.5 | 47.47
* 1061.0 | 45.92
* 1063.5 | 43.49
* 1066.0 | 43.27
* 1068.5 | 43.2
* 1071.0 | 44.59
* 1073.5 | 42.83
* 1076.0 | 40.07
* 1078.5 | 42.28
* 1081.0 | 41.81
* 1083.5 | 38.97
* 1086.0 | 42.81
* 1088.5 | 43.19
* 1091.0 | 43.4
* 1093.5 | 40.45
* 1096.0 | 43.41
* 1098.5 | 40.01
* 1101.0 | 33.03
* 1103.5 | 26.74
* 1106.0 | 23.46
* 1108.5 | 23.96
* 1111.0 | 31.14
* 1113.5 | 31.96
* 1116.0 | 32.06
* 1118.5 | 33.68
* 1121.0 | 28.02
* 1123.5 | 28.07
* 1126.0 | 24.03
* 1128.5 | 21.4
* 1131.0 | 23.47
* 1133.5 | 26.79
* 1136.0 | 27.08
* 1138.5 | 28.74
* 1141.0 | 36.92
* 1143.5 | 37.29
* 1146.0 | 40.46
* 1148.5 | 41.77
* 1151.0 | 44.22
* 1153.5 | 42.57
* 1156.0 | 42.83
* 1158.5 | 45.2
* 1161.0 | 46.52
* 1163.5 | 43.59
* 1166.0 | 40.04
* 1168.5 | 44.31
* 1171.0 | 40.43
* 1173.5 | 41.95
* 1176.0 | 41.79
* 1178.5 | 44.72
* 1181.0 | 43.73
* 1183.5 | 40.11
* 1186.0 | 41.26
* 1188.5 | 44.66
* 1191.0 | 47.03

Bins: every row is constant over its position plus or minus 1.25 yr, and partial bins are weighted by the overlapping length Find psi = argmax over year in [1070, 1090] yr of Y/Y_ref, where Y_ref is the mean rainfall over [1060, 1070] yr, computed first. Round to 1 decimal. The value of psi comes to 1071.0 yr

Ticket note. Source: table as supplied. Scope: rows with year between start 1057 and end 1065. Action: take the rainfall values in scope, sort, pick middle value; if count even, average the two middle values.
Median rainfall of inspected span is 46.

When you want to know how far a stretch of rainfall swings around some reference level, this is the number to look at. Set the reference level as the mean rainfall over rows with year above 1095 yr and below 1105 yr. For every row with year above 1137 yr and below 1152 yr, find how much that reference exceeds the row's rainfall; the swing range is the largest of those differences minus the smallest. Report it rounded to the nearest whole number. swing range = 15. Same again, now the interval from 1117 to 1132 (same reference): 12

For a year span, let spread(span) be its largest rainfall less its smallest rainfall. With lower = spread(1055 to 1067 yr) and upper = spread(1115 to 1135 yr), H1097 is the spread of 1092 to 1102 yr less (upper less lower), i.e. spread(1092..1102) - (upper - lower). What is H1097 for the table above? 2.3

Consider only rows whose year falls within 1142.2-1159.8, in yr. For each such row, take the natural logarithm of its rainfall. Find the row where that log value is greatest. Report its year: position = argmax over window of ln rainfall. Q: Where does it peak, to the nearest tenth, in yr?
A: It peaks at 1158.5 yr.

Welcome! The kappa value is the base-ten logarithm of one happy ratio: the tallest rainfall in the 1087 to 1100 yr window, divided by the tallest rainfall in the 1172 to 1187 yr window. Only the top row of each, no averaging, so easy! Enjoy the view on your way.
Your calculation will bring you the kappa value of -0.013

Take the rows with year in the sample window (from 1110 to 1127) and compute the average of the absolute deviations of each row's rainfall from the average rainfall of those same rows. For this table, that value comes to 2.7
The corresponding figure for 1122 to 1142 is 3.1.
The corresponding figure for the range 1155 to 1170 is 1.6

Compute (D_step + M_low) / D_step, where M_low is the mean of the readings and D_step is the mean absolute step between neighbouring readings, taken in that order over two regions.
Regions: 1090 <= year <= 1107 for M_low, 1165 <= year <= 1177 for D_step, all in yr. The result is 15.6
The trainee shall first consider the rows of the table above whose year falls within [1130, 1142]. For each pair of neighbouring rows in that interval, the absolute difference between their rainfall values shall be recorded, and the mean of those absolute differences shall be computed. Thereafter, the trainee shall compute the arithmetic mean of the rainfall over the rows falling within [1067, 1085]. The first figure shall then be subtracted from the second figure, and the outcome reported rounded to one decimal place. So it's 38.6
